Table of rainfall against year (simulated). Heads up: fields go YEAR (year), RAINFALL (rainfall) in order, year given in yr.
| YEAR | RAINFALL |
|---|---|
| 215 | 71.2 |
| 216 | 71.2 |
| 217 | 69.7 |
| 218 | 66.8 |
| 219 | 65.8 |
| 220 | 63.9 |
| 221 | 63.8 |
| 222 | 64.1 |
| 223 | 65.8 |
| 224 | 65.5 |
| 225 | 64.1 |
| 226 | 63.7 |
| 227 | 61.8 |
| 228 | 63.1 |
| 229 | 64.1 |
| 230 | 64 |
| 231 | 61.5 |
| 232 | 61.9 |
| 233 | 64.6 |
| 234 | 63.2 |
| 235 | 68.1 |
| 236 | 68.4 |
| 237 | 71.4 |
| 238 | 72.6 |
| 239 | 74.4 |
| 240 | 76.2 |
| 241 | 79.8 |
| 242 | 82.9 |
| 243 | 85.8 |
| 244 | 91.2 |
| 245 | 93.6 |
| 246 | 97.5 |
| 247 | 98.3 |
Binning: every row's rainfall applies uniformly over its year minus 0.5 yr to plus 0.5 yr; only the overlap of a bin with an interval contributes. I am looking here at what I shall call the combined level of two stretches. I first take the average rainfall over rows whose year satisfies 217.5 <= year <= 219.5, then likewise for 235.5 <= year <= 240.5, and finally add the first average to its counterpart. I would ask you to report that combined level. 139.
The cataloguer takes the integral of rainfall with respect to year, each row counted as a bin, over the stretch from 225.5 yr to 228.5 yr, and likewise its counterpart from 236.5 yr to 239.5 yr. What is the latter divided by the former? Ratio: 1.16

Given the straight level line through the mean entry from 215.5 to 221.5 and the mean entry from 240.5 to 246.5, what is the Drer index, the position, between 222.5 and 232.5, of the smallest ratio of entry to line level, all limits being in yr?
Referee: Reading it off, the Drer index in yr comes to 232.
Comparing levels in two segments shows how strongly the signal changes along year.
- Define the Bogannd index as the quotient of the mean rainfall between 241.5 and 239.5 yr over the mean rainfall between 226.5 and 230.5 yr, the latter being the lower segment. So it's 1.23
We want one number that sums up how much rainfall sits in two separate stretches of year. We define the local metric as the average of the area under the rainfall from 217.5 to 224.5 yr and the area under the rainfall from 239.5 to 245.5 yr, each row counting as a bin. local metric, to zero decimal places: 483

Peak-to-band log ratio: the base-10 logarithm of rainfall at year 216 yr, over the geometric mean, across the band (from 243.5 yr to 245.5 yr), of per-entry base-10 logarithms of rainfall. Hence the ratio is 0.94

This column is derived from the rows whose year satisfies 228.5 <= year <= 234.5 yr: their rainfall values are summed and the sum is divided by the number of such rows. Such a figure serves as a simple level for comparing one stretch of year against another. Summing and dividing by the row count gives 63.2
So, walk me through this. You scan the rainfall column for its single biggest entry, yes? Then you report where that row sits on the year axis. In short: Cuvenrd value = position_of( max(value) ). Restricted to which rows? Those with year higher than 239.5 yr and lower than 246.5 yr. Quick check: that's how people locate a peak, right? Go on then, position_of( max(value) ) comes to 246 yr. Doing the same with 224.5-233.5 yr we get 233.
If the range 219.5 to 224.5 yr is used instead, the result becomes 223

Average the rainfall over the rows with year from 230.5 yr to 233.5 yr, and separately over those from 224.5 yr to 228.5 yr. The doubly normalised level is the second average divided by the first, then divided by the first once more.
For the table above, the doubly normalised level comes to 0.016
